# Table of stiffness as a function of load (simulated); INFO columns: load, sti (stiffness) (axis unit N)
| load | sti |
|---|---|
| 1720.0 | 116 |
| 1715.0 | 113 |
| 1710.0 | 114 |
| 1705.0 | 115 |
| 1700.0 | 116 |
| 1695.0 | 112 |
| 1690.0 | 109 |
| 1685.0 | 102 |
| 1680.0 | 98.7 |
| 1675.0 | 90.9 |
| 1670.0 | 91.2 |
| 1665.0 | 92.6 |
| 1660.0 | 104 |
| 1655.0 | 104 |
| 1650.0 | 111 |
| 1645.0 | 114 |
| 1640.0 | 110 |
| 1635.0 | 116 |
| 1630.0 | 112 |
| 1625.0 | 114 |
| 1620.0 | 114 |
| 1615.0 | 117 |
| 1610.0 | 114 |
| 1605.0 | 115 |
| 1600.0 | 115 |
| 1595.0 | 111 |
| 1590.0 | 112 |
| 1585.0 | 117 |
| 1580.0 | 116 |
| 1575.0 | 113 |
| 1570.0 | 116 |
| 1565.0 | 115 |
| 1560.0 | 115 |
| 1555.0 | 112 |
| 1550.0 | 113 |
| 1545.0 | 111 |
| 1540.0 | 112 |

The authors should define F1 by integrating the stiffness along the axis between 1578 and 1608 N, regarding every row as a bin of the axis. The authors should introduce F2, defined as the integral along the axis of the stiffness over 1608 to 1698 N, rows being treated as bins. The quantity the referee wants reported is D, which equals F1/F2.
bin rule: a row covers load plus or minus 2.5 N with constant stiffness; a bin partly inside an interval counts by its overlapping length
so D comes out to 0.4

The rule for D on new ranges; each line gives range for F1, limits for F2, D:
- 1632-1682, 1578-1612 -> 1.3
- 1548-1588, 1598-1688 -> 0.5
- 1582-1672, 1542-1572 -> 2.9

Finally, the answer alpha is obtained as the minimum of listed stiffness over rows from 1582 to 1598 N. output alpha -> 111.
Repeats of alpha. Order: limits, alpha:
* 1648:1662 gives 104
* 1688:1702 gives 109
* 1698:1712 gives 114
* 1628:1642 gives 110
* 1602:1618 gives 114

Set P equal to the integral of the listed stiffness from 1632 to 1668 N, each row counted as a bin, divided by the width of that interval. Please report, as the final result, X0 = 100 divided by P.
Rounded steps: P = 107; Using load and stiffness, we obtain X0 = 0.933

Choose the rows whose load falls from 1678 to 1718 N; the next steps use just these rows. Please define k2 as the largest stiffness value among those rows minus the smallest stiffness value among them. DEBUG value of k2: 17.3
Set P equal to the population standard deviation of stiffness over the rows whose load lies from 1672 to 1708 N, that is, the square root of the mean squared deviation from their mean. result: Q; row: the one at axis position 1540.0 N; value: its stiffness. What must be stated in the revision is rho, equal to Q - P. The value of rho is 103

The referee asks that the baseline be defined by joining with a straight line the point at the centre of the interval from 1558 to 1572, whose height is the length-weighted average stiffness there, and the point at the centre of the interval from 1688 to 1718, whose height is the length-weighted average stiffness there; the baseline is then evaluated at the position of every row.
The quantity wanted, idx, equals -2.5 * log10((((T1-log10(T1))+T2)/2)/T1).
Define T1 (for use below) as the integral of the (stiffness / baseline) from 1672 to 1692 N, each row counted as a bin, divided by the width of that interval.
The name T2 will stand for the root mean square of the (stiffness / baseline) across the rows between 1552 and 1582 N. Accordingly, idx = -0.10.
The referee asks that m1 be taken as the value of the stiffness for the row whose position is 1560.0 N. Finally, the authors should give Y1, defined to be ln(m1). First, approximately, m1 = 115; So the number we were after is 4.745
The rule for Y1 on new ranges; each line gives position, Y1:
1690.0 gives 4.691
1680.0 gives 4.592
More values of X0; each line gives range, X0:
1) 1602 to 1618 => 0.867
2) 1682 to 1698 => 0.929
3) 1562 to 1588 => 0.867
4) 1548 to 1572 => 0.876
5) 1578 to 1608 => 0.875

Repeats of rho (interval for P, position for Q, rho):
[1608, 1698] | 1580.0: 108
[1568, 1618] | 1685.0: 100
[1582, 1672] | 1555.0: 105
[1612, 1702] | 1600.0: 106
